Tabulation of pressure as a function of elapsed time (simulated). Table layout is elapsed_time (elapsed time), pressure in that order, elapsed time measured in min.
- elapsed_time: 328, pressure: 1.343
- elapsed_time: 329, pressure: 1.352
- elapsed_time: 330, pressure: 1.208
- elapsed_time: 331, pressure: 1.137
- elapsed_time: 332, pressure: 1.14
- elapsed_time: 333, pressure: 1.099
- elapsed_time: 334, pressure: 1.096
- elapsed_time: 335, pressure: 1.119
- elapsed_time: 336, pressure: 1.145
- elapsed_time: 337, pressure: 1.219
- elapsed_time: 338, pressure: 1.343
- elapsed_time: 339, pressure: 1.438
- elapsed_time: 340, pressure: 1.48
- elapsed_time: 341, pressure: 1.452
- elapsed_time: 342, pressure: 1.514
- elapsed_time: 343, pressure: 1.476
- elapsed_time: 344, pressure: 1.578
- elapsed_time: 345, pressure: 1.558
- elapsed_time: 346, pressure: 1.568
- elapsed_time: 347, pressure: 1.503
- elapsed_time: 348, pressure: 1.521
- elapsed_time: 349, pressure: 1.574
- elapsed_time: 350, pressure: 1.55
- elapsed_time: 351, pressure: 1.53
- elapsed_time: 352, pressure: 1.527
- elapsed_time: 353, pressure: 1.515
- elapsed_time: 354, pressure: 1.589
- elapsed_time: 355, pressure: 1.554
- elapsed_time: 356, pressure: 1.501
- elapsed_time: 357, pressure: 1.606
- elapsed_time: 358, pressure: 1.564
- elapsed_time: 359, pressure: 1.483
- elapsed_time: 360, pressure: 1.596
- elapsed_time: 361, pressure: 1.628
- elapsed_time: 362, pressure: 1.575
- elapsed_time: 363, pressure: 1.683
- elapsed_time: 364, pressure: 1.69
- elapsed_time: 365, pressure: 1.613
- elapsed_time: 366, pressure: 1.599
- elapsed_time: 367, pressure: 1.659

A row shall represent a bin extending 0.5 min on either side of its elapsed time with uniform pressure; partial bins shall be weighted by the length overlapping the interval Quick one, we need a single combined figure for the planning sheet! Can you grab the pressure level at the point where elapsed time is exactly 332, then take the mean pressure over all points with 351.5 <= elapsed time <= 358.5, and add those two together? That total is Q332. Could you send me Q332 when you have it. 2.69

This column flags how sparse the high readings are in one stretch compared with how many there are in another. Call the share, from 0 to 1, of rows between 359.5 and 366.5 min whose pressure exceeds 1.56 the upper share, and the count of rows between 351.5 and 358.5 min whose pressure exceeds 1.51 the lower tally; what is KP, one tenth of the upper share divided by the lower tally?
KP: 0.017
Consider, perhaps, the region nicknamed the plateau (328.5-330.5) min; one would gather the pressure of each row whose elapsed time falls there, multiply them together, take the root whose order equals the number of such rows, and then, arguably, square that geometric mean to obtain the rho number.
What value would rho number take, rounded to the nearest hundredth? 1.63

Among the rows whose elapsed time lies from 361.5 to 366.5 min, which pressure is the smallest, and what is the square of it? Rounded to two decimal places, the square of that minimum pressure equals 2.48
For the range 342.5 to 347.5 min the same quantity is 2.18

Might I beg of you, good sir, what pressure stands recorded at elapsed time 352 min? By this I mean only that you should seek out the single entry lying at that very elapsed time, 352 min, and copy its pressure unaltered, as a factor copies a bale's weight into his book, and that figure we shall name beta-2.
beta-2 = 1.527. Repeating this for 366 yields 1.599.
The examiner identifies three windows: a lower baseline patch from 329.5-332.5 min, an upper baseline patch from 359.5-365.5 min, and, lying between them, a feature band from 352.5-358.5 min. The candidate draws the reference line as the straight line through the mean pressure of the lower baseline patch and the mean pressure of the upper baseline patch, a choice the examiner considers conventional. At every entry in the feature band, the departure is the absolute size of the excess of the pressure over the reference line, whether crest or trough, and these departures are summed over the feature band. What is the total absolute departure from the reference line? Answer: 0.24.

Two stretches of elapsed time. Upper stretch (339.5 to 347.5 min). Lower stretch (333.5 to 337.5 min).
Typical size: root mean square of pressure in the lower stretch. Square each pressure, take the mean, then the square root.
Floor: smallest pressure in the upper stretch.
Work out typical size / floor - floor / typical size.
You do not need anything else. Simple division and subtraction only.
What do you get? -0.48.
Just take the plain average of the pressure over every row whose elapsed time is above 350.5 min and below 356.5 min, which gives 1.54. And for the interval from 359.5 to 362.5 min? 1.60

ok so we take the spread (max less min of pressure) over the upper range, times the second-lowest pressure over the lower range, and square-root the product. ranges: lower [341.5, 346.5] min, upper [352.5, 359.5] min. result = 0.43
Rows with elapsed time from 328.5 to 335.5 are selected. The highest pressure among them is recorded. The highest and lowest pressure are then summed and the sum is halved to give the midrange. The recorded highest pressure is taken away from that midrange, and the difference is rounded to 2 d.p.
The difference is -0.13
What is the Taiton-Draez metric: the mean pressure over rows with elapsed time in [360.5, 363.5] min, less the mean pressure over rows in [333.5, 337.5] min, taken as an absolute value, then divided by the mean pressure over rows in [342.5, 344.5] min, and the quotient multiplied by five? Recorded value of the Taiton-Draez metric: 1.6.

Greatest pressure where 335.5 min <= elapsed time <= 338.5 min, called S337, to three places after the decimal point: 1.343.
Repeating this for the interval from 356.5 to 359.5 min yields 1.606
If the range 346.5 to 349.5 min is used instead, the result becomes 1.574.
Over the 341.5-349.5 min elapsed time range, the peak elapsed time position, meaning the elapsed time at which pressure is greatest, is 344 min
